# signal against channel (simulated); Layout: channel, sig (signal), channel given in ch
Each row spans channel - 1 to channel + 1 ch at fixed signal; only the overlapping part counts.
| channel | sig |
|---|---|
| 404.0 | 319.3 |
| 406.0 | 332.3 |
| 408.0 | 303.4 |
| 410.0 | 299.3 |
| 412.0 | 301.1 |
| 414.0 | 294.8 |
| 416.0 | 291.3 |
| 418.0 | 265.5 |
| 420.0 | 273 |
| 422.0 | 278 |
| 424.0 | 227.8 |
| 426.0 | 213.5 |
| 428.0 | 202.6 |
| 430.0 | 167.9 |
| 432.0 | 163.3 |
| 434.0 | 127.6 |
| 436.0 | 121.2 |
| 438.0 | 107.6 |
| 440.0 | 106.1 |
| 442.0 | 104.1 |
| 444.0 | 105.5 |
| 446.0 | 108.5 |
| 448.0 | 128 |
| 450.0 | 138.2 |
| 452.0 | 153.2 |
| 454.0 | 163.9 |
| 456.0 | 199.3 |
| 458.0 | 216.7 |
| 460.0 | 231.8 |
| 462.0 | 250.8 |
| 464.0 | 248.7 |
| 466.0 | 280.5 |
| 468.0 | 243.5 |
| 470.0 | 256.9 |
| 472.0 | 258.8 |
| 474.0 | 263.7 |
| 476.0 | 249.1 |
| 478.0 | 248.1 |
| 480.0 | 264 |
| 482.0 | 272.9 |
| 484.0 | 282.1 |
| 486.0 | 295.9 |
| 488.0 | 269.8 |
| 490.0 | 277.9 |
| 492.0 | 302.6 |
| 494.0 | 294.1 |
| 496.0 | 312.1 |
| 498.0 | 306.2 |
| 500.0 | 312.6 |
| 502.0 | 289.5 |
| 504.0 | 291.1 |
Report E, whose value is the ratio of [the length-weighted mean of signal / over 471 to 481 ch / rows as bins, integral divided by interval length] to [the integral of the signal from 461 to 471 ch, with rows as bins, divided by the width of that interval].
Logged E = 1.0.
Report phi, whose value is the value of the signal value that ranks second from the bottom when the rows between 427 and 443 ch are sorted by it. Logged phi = 106.1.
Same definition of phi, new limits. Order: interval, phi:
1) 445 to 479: 128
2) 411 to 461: 105.5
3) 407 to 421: 273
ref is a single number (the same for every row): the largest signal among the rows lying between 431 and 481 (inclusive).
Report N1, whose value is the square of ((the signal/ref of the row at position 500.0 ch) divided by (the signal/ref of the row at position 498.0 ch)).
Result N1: 1.04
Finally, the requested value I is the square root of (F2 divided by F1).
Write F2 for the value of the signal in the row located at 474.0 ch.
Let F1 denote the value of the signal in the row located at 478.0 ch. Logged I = 1.03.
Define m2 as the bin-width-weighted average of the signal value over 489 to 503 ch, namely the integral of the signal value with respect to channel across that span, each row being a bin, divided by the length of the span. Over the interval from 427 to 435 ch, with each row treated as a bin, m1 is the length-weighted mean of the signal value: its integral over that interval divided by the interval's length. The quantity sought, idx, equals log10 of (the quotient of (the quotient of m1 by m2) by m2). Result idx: -2.7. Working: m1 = 165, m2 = 299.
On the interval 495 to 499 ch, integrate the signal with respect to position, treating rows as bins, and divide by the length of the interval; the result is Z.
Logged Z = 309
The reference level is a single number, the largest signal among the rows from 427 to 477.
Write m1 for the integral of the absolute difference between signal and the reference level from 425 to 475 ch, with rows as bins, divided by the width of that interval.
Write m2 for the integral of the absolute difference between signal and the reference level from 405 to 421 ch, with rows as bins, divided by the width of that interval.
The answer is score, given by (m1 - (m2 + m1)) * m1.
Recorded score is -1981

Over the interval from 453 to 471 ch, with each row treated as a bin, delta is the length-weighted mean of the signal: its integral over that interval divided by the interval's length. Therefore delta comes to 232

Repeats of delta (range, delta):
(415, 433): 231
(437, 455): 124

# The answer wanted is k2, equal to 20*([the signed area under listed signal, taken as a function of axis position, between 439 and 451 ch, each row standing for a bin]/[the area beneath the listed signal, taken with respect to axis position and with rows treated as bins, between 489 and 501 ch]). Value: 8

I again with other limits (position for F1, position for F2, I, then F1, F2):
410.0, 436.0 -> 0.64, 299.3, 121.2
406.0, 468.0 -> 0.86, 332.3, 243.5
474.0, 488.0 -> 1.01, 263.7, 269.8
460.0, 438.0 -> 0.68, 231.8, 107.6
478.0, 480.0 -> 1.03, 248.1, 264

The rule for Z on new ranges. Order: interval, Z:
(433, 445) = 112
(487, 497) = 291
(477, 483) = 262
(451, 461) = 193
